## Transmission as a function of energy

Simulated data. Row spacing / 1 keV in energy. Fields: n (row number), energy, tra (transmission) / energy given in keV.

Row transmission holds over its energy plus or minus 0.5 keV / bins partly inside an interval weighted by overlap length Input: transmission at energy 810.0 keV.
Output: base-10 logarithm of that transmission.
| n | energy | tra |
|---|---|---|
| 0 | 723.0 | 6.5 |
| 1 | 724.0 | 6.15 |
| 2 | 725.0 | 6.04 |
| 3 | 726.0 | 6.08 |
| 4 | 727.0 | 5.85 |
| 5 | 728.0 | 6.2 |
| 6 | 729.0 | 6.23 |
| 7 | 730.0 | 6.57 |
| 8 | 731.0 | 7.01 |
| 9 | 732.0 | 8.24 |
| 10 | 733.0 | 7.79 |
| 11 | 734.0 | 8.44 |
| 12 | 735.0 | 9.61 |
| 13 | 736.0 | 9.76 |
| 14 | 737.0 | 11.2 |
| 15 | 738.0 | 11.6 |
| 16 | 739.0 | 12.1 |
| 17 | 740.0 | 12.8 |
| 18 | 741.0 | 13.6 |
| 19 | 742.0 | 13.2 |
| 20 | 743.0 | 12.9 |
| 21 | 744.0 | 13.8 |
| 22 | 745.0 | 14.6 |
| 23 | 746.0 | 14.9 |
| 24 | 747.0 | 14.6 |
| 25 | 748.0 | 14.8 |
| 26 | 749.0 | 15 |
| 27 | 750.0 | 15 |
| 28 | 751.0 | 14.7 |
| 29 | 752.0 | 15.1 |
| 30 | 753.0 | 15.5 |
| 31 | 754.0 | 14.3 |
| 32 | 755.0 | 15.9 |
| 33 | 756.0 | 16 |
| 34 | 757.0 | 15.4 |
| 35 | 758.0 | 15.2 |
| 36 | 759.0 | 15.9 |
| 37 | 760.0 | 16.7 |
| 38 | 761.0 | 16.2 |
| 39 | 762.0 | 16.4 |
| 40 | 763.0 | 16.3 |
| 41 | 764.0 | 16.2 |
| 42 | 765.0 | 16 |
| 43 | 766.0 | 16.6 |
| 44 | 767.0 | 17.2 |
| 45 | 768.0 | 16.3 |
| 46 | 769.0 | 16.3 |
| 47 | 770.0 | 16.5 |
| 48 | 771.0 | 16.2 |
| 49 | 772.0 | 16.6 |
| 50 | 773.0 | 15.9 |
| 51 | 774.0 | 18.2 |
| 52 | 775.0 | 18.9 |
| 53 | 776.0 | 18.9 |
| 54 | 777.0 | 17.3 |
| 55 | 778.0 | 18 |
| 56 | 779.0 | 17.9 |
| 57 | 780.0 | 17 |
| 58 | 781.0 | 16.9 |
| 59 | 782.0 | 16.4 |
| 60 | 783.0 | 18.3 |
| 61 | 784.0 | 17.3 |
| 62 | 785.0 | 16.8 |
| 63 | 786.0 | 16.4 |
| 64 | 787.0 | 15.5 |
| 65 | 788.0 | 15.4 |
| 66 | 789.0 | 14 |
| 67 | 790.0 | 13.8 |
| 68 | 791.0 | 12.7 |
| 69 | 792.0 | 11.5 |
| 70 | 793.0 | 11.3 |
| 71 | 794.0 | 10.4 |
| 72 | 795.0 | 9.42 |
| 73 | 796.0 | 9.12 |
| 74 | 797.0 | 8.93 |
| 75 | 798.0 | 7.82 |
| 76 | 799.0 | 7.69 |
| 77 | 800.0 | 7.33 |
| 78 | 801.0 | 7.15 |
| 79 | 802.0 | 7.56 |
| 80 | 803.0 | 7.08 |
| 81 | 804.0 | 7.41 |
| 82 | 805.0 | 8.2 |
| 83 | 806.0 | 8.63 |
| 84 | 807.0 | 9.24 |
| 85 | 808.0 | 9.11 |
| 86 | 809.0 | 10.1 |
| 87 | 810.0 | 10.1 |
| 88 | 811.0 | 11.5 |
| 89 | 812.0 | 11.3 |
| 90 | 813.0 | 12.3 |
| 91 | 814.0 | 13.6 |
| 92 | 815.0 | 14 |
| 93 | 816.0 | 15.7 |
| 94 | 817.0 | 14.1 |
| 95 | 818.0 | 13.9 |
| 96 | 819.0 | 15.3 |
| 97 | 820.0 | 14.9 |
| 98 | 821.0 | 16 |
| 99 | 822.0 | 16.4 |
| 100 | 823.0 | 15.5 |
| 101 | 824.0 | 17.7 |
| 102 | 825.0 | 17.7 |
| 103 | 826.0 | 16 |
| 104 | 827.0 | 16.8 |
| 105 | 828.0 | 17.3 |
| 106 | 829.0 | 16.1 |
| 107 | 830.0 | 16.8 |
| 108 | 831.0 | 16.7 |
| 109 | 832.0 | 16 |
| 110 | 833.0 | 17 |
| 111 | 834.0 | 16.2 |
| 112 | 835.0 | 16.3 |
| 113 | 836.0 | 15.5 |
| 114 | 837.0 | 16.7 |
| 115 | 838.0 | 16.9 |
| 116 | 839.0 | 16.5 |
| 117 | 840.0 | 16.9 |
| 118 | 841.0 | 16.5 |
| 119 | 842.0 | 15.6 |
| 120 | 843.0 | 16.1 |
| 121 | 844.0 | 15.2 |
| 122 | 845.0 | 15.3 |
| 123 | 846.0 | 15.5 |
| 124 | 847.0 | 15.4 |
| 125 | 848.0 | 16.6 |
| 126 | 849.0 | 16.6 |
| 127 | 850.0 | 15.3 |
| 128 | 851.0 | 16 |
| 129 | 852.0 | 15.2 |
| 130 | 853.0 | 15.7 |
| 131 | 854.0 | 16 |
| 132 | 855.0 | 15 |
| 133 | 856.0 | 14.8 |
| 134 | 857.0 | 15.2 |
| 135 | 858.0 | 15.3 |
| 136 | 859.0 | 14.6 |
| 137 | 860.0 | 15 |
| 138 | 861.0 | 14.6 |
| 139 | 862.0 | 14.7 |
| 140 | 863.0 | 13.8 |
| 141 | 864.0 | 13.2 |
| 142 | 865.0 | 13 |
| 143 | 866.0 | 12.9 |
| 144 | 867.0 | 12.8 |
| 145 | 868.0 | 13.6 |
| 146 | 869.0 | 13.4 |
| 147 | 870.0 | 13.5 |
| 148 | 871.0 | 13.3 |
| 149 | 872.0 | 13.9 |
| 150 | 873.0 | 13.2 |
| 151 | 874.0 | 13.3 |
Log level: 1.00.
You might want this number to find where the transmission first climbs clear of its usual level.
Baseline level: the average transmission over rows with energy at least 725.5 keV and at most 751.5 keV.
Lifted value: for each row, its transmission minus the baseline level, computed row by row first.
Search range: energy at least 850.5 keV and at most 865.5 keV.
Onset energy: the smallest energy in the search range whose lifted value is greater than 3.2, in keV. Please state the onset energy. 851.0 keV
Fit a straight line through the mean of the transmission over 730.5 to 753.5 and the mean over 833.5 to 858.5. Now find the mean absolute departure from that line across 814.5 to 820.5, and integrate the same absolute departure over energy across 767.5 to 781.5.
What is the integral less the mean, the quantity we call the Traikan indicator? 51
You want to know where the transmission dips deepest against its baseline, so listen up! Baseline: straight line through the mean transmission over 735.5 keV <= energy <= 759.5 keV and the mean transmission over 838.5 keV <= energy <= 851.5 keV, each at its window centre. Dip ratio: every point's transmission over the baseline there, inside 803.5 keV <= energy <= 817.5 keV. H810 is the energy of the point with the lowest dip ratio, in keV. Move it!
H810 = 804.0 keV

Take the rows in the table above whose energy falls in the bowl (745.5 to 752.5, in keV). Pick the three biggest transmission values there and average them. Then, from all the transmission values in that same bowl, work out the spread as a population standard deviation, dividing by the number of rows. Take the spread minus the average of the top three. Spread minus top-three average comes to -14.9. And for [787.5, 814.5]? -12.1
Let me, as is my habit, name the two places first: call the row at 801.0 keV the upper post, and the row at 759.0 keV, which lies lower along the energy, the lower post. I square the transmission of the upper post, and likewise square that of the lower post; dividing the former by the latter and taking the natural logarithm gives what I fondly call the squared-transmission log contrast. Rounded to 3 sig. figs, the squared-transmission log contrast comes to -1.60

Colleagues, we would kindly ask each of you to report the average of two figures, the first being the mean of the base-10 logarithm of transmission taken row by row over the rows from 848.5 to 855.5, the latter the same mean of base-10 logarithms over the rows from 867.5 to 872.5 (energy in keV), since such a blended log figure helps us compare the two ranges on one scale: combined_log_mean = 1.16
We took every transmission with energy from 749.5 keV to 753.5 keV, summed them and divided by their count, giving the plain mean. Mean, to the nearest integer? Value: 15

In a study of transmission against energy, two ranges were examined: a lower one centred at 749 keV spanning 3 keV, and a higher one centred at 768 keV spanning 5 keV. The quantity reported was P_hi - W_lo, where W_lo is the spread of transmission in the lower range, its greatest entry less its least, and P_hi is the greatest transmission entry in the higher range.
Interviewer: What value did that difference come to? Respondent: 17.0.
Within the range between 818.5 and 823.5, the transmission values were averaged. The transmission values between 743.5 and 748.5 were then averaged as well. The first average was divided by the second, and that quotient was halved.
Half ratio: 0.537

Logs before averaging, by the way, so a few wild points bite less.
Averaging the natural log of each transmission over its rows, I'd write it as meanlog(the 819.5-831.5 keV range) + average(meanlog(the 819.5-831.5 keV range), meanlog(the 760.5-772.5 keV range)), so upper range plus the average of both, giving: 5.60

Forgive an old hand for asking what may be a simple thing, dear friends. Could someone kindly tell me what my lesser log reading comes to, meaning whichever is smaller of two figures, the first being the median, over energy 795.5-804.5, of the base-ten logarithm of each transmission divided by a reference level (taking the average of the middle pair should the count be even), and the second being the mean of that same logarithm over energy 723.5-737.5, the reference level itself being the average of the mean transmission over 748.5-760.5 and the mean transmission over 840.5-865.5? -0.32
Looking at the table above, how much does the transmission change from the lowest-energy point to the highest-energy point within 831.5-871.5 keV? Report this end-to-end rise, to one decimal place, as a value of -2.7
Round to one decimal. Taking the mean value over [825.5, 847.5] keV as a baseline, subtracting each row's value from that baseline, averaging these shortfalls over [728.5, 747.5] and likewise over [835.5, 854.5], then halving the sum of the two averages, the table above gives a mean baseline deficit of 2.8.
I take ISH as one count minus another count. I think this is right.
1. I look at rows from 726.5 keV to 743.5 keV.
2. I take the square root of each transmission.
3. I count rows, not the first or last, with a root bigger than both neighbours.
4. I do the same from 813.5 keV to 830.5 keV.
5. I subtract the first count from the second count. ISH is 2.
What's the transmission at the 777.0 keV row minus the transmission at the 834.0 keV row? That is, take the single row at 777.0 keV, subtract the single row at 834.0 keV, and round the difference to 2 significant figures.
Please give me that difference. 1.1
